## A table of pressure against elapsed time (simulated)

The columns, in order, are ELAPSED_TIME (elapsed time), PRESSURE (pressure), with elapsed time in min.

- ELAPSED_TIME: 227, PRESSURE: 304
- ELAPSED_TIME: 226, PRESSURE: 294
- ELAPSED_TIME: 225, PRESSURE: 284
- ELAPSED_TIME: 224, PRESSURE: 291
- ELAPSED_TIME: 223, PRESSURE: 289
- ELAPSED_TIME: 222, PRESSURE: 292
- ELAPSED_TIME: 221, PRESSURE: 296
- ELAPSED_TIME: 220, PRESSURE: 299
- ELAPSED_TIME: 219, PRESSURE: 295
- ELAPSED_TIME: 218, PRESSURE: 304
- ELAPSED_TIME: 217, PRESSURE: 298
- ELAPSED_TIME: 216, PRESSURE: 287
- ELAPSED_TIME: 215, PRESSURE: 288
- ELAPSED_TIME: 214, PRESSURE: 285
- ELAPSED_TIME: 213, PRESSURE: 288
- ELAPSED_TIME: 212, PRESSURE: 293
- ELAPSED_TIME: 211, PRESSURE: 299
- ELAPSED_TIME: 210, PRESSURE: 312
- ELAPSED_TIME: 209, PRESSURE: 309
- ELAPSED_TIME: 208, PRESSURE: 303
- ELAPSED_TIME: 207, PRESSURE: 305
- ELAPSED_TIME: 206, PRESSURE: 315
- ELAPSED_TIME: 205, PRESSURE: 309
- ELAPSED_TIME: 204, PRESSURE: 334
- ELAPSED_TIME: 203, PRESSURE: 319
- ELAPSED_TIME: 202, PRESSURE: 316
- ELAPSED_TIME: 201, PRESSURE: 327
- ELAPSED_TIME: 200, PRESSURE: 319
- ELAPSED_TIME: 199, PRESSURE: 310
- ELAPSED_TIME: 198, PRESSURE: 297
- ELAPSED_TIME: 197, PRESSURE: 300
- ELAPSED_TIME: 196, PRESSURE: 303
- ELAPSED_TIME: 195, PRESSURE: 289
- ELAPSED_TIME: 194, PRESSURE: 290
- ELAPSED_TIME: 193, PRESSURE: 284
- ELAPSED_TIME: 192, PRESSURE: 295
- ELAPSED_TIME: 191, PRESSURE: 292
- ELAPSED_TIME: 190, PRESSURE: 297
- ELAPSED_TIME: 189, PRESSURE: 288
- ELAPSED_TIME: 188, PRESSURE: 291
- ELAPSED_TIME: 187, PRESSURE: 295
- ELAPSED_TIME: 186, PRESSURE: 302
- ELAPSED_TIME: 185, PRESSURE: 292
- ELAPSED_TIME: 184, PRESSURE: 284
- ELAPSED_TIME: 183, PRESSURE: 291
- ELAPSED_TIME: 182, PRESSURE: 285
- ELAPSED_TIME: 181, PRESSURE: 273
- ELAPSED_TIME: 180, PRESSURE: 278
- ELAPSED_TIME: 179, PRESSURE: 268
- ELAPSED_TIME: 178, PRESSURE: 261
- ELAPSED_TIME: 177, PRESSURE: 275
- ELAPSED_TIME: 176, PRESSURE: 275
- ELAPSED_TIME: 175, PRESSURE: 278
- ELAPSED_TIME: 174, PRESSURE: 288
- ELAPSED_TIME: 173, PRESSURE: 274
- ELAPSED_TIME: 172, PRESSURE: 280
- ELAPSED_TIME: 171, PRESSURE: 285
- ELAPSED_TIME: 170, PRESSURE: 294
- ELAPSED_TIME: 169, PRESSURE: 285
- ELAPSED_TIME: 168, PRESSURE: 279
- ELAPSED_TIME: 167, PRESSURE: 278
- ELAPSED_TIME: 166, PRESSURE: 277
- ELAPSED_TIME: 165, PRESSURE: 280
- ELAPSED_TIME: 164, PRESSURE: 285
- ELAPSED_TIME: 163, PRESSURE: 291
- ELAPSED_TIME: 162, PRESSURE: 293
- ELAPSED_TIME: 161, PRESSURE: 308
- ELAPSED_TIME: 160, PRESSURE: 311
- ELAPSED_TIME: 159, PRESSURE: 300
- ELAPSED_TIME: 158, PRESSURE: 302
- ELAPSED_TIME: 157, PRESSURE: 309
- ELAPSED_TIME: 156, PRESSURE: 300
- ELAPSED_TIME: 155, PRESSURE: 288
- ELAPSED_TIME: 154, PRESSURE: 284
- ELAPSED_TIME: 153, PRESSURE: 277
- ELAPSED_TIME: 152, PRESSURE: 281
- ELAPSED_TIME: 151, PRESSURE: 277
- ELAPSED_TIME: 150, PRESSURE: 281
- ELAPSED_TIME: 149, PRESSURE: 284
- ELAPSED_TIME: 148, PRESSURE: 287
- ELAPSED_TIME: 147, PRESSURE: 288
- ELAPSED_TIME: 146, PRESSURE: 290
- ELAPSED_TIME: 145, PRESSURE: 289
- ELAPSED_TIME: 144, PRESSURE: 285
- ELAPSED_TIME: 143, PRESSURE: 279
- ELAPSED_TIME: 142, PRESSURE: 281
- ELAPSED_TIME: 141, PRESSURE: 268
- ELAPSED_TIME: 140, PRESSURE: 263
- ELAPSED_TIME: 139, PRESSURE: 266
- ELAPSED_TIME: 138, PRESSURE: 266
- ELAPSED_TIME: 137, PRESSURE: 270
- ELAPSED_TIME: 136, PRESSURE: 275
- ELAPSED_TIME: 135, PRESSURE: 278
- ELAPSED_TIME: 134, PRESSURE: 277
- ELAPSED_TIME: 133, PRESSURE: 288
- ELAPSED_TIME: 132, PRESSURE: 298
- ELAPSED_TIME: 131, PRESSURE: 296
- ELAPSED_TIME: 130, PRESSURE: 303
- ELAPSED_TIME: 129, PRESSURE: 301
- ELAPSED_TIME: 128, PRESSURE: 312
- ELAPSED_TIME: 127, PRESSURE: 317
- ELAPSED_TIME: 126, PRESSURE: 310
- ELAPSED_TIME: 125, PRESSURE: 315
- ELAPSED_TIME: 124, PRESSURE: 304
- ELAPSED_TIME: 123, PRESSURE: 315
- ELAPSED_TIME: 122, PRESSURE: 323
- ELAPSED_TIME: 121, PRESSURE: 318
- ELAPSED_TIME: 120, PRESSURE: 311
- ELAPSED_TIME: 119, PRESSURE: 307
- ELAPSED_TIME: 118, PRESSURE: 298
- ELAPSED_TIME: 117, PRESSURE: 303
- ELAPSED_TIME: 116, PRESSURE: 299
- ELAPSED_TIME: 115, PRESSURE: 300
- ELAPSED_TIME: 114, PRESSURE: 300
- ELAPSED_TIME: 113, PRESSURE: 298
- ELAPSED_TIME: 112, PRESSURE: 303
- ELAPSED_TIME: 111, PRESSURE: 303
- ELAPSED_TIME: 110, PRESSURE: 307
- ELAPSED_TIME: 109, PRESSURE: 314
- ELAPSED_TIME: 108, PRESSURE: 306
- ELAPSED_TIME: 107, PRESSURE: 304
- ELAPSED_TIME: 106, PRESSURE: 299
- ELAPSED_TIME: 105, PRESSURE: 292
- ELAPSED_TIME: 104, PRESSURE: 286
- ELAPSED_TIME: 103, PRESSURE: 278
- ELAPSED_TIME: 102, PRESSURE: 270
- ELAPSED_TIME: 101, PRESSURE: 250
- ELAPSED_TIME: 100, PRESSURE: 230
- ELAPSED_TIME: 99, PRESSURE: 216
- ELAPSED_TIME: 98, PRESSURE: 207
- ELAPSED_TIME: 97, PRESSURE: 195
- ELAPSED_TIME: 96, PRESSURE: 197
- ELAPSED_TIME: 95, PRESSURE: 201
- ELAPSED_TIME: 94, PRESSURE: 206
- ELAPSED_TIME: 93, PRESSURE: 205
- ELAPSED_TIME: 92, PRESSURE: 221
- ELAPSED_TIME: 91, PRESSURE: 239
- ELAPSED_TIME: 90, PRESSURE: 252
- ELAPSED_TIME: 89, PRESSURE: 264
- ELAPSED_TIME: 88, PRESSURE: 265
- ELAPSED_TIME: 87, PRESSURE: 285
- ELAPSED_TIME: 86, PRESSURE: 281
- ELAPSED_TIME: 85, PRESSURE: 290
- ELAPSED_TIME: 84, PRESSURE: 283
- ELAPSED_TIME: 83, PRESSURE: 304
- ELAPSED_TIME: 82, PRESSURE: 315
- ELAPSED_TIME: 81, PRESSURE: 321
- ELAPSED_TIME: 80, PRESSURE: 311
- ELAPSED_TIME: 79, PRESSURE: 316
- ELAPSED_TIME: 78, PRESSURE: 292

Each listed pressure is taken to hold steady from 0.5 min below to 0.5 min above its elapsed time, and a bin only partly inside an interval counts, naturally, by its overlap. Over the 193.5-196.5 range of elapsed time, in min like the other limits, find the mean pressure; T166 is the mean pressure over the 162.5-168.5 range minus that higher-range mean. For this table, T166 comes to -12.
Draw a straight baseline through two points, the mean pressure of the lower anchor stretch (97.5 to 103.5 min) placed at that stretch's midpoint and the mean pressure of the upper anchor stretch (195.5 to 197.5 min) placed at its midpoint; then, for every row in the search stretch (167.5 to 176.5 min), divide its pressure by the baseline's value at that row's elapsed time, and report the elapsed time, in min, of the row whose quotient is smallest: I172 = 176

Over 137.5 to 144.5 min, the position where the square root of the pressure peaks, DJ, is 144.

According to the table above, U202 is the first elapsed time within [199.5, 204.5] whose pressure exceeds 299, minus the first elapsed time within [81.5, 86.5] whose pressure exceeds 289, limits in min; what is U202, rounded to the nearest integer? 118 min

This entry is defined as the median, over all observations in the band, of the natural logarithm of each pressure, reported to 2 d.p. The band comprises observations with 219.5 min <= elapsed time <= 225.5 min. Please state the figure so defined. 5.68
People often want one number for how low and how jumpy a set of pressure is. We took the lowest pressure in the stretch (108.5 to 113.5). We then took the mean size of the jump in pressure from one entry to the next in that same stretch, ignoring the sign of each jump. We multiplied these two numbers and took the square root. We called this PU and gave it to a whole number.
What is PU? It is 35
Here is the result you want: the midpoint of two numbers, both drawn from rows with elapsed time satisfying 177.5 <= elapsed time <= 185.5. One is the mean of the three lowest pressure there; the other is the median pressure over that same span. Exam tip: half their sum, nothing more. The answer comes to 274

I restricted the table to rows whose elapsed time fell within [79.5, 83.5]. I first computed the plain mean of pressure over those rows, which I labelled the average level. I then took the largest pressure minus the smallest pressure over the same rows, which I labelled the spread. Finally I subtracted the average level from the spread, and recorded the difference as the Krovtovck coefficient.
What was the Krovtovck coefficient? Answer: -296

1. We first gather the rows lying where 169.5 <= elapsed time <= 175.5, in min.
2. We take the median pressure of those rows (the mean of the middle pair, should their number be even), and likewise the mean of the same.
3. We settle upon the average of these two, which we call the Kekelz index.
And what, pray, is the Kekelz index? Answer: 283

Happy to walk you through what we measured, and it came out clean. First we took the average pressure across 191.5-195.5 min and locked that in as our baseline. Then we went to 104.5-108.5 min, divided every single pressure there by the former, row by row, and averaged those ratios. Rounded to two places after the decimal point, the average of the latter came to 1.04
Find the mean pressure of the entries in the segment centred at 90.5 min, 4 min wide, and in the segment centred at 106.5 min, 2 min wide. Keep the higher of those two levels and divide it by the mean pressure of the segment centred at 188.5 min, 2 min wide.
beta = 1.04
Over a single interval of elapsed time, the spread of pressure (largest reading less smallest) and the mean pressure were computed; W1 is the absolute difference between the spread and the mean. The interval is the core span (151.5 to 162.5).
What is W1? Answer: 262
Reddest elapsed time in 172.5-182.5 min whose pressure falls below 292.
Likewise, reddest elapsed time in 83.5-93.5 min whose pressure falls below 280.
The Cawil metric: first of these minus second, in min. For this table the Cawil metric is 89 min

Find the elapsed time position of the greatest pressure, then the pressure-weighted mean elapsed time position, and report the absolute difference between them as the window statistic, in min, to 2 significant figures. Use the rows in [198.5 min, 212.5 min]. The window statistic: 1.4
